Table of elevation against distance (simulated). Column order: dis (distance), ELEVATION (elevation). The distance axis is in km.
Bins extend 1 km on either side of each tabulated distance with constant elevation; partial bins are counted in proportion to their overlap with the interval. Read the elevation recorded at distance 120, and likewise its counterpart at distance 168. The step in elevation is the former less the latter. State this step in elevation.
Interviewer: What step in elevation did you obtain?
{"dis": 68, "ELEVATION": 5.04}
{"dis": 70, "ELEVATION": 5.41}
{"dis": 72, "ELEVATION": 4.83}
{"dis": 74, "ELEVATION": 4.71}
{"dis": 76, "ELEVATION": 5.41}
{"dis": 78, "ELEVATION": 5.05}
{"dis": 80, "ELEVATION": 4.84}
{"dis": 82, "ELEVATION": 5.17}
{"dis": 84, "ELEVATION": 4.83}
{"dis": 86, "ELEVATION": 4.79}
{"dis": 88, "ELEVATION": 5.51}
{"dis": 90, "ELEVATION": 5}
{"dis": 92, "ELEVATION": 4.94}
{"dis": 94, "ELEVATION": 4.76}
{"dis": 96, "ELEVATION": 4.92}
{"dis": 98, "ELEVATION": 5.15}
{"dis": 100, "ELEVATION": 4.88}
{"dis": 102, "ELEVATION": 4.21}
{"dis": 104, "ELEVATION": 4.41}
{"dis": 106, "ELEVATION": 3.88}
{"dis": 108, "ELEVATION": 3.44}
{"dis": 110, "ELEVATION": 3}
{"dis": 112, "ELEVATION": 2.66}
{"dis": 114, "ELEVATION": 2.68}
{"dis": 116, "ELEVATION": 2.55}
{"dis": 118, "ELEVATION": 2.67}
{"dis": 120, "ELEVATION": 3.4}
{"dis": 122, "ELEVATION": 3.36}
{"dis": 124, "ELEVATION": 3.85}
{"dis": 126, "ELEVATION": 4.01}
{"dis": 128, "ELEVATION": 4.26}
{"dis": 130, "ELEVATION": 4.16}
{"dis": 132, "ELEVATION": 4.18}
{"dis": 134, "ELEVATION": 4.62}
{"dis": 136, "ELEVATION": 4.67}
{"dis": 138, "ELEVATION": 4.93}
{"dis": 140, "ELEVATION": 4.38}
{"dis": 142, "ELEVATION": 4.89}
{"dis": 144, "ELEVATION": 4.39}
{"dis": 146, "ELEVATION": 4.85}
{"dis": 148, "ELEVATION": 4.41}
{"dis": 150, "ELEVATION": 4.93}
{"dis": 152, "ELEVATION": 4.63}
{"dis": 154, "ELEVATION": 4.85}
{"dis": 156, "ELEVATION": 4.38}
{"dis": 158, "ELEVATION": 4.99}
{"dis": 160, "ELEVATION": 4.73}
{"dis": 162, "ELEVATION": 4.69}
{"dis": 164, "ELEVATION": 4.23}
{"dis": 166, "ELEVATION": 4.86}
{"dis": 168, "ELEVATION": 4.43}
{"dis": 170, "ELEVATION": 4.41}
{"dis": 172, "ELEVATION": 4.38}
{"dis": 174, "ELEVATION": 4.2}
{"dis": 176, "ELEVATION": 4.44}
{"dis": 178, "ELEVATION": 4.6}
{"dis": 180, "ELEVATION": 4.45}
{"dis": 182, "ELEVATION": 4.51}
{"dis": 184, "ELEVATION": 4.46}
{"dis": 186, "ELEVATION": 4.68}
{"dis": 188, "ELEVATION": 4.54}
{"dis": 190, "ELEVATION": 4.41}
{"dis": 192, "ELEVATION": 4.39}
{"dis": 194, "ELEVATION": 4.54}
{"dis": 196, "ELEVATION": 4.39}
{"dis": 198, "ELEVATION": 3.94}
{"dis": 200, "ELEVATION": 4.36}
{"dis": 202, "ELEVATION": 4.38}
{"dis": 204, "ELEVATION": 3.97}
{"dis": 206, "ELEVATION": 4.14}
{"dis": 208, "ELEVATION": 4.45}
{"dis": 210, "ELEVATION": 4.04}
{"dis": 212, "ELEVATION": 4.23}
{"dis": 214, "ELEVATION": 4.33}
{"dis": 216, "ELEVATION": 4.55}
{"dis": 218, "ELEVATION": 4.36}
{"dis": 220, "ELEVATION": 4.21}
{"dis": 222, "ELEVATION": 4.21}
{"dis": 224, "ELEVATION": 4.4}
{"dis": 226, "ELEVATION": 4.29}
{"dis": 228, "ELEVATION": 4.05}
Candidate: -1.0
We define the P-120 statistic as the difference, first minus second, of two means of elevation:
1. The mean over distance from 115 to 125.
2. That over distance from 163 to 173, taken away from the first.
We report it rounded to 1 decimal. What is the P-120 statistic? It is -1.3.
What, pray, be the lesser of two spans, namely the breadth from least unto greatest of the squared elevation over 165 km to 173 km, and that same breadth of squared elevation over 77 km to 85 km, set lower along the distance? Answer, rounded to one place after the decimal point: 3.4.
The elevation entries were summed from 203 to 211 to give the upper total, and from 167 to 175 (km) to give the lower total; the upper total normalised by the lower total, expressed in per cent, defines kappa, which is 95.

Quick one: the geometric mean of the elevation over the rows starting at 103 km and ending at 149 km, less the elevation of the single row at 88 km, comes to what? -1.7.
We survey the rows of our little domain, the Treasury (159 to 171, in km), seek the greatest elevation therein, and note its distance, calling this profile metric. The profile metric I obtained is 166 km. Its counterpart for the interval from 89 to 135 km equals 98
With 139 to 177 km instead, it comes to 158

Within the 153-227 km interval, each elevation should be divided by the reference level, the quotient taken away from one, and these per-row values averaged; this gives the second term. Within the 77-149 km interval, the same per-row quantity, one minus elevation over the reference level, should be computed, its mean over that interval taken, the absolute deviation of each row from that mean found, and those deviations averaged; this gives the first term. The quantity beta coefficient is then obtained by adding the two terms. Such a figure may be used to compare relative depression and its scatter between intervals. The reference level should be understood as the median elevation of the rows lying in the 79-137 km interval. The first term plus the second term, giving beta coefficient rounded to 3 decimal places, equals 0.116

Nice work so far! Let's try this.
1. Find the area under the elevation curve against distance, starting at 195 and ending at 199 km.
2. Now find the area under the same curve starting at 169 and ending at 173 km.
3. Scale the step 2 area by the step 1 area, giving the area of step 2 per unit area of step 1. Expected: 1.06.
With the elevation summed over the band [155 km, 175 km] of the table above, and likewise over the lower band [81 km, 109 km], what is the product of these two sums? 2985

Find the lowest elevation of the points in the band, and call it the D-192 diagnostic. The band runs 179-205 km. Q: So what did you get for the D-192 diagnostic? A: 3.94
